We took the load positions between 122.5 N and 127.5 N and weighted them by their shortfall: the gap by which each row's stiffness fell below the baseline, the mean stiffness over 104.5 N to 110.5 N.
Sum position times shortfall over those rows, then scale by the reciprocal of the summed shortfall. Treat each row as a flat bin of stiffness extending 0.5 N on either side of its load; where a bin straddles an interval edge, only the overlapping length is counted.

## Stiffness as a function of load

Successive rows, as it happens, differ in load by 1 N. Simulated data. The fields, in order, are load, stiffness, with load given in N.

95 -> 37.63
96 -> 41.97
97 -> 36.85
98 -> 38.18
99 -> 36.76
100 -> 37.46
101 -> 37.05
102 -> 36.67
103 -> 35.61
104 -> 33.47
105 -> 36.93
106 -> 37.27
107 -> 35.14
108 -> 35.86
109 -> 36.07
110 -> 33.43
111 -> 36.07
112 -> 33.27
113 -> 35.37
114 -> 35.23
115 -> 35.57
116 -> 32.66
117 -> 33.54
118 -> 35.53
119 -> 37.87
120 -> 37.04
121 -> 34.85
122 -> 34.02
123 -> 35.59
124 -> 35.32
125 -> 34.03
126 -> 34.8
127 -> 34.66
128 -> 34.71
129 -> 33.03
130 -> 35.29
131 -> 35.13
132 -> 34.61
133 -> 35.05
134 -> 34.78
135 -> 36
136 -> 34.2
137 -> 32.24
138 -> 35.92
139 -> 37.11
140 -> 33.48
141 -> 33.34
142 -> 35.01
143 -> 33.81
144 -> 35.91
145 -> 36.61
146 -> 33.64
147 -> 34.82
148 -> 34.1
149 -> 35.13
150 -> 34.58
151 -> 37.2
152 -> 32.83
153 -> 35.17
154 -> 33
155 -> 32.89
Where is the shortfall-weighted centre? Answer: 125.5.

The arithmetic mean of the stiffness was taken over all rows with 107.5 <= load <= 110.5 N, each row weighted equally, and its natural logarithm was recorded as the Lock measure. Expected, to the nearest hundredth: 3.56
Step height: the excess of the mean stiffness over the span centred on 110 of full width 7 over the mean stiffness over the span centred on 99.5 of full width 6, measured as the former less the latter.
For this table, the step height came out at -2.1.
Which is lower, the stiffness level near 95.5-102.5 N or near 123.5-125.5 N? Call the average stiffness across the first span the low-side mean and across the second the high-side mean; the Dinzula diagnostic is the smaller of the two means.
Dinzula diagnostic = 34.7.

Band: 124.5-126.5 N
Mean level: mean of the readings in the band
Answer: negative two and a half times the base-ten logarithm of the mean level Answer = -3.84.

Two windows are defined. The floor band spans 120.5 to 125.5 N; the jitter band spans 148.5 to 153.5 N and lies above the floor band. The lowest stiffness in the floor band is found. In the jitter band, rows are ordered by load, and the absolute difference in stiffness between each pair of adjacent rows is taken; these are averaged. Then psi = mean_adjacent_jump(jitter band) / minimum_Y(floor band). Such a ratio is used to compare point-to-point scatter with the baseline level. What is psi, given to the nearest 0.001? 0.073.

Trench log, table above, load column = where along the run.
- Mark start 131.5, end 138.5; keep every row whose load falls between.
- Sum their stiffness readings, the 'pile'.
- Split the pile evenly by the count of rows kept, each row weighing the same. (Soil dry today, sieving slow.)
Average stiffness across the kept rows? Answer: 34.7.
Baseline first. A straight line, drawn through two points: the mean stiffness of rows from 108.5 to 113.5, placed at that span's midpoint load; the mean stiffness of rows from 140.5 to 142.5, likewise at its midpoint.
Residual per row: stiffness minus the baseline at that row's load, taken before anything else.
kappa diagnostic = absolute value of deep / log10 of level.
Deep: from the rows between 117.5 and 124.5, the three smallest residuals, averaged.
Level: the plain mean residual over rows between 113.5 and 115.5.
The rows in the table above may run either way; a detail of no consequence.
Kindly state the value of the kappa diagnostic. -0.69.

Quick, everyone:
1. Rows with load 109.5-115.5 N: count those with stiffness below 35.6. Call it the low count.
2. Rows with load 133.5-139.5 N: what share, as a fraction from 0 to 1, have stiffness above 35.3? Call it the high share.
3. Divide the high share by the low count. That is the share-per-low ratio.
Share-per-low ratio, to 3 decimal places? 0.100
